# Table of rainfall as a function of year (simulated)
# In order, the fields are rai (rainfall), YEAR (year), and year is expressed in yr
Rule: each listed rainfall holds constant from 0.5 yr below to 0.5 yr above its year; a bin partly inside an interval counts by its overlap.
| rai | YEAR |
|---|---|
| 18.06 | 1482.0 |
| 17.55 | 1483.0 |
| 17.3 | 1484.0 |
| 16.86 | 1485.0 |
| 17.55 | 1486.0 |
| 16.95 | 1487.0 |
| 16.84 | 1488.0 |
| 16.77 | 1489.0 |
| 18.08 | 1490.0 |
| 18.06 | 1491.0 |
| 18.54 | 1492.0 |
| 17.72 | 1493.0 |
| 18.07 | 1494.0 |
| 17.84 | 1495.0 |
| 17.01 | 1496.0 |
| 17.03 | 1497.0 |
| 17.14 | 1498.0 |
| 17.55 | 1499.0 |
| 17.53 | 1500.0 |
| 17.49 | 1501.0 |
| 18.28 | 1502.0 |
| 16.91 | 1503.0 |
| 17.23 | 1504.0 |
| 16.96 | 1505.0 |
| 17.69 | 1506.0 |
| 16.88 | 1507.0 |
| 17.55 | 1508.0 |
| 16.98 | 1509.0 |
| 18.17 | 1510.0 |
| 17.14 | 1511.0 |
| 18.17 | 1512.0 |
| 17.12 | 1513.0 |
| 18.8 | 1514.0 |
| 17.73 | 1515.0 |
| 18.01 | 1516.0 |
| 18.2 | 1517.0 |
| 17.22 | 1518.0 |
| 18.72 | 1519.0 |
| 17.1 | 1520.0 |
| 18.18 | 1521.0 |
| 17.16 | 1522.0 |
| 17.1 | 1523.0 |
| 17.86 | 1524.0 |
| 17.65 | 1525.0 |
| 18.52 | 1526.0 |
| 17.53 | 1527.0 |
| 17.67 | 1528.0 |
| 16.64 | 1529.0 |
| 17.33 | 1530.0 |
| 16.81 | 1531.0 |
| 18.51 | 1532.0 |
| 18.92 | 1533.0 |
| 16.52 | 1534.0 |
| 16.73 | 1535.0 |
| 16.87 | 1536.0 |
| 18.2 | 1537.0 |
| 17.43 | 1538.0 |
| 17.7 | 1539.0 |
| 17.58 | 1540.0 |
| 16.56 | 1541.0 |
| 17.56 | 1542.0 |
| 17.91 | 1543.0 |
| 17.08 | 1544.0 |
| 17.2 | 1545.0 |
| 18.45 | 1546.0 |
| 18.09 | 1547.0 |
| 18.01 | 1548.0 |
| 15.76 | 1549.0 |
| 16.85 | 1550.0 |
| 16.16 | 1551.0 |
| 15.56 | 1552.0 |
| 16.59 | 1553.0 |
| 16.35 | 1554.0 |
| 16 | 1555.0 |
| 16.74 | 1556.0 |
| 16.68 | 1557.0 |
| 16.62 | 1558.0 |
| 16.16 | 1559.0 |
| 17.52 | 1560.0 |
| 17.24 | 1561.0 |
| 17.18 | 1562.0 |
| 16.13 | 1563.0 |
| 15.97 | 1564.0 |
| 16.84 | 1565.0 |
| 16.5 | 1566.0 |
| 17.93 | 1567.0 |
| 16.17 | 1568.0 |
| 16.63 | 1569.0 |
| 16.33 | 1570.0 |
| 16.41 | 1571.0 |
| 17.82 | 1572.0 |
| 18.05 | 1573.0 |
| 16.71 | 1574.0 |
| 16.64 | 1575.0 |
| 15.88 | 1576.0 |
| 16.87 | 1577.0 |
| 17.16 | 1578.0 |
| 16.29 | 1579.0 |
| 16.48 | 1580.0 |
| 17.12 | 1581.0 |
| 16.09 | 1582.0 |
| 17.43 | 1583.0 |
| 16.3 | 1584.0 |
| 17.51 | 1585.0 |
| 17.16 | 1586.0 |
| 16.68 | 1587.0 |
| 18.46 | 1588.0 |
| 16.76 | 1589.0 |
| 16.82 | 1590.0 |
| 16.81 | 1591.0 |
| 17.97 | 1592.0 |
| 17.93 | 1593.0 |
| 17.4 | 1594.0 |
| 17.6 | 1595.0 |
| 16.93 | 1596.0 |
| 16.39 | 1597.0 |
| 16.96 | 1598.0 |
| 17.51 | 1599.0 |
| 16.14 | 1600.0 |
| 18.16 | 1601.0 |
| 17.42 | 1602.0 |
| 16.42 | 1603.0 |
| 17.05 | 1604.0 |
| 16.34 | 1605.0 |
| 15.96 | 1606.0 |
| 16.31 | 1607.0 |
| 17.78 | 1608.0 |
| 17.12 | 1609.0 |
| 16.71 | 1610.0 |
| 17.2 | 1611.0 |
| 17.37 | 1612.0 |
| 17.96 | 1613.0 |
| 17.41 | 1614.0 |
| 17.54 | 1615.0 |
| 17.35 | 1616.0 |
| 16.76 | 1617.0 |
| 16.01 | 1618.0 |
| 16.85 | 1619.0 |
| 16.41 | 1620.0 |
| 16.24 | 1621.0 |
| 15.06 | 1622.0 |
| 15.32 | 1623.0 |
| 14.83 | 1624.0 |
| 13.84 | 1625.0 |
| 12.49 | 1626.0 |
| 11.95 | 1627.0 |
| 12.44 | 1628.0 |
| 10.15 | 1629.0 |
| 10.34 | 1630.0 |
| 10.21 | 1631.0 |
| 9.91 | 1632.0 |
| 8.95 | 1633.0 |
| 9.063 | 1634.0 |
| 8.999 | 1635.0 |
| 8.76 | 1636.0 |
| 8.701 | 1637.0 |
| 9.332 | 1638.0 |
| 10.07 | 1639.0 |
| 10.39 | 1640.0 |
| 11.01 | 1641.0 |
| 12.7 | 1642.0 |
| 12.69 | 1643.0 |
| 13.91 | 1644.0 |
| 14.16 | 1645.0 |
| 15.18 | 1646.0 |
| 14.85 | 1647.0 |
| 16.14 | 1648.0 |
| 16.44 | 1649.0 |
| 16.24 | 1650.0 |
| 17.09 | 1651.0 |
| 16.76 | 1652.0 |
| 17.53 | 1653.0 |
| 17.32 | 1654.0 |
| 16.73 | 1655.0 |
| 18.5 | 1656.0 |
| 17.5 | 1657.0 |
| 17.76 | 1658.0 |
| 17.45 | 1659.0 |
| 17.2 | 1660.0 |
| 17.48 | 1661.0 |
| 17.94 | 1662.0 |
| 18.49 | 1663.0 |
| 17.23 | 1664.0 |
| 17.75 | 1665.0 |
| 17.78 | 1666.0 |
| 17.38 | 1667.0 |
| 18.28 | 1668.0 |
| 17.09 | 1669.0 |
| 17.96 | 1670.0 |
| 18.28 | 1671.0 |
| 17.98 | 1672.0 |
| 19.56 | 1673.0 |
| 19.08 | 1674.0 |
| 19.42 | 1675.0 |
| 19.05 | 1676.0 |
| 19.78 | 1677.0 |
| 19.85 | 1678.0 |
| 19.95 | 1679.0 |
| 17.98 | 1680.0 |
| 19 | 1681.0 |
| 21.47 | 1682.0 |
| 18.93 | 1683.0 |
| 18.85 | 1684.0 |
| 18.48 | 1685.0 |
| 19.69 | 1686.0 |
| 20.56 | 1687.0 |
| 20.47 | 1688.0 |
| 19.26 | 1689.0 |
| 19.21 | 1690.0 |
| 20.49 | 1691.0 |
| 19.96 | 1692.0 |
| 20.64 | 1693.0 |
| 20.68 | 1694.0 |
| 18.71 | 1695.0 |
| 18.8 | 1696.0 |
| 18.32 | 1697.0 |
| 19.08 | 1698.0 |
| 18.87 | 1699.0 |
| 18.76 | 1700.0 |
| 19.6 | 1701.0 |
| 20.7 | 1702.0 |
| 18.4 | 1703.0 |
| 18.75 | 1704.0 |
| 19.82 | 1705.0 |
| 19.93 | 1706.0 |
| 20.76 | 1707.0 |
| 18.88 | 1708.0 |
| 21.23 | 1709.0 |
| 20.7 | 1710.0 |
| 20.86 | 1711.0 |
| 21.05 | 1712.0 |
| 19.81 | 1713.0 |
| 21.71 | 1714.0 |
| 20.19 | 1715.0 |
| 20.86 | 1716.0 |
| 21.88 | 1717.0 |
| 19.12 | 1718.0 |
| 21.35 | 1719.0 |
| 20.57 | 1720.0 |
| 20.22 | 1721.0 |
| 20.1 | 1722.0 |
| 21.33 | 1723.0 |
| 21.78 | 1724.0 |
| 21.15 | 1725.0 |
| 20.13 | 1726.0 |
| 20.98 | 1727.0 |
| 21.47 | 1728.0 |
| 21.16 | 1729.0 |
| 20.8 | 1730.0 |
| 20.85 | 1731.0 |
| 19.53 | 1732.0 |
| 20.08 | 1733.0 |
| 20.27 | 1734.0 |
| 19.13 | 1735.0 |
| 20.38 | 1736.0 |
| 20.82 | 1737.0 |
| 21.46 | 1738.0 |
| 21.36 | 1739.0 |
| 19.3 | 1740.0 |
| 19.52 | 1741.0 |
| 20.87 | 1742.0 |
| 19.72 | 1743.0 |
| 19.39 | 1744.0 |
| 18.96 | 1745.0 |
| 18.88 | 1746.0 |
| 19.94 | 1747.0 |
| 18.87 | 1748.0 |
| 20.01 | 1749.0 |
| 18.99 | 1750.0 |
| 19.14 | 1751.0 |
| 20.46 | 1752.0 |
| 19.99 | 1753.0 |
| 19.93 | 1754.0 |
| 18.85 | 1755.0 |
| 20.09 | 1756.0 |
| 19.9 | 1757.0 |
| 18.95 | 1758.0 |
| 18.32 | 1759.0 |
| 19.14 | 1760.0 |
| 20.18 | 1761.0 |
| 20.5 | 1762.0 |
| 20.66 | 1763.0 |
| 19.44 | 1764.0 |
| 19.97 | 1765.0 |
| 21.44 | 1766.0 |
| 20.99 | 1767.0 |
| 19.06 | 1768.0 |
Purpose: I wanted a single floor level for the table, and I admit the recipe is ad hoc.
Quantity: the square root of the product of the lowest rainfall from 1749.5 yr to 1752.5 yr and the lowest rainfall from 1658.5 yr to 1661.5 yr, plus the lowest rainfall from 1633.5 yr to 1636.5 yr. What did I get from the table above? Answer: 26.8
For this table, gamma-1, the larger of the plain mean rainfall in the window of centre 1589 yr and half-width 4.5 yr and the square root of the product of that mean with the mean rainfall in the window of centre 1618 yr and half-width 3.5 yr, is 17.3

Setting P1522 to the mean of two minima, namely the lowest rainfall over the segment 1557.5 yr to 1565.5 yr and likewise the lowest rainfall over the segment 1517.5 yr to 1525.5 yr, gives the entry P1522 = 16.5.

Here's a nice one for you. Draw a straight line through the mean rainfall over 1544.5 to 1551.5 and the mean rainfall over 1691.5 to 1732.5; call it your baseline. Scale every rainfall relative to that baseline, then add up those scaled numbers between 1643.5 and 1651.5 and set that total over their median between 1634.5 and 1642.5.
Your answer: 12.7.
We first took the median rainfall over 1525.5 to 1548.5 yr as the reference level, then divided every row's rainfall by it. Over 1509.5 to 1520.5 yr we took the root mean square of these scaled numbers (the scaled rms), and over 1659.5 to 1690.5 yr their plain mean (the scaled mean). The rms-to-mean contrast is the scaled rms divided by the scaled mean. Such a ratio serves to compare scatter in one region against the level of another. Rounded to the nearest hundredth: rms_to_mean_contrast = 0.95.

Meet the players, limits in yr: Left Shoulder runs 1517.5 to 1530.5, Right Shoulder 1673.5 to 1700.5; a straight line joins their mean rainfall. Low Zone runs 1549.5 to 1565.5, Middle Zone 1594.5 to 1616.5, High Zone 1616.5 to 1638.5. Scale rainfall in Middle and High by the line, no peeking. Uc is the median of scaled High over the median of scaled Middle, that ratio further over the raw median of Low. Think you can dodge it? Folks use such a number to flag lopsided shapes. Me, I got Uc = 0.042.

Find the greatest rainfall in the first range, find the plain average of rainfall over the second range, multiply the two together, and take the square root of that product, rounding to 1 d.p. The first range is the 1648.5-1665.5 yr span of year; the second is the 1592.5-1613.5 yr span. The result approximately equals 17.8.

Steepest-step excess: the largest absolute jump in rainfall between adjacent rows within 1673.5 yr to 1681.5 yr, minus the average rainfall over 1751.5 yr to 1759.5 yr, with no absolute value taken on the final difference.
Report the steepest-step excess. -17.6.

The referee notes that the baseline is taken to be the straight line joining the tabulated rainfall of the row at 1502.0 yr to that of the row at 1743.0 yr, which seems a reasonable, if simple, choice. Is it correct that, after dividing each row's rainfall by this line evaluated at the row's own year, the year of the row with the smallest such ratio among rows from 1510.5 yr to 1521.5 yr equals 1520.0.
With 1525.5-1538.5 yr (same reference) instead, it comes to 1534.0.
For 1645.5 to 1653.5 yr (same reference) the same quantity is 1647.0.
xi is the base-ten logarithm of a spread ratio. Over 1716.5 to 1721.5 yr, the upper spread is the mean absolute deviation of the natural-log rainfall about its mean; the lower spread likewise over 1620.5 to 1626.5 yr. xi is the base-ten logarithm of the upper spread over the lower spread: -0.3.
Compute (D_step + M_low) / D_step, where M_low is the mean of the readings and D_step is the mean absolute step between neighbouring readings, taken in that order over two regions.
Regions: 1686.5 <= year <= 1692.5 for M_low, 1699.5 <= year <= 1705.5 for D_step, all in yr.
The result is 19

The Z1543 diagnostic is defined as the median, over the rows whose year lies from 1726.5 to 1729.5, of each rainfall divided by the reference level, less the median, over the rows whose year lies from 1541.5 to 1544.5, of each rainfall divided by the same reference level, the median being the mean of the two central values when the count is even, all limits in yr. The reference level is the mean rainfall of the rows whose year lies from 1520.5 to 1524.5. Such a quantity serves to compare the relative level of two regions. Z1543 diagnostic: 0.20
